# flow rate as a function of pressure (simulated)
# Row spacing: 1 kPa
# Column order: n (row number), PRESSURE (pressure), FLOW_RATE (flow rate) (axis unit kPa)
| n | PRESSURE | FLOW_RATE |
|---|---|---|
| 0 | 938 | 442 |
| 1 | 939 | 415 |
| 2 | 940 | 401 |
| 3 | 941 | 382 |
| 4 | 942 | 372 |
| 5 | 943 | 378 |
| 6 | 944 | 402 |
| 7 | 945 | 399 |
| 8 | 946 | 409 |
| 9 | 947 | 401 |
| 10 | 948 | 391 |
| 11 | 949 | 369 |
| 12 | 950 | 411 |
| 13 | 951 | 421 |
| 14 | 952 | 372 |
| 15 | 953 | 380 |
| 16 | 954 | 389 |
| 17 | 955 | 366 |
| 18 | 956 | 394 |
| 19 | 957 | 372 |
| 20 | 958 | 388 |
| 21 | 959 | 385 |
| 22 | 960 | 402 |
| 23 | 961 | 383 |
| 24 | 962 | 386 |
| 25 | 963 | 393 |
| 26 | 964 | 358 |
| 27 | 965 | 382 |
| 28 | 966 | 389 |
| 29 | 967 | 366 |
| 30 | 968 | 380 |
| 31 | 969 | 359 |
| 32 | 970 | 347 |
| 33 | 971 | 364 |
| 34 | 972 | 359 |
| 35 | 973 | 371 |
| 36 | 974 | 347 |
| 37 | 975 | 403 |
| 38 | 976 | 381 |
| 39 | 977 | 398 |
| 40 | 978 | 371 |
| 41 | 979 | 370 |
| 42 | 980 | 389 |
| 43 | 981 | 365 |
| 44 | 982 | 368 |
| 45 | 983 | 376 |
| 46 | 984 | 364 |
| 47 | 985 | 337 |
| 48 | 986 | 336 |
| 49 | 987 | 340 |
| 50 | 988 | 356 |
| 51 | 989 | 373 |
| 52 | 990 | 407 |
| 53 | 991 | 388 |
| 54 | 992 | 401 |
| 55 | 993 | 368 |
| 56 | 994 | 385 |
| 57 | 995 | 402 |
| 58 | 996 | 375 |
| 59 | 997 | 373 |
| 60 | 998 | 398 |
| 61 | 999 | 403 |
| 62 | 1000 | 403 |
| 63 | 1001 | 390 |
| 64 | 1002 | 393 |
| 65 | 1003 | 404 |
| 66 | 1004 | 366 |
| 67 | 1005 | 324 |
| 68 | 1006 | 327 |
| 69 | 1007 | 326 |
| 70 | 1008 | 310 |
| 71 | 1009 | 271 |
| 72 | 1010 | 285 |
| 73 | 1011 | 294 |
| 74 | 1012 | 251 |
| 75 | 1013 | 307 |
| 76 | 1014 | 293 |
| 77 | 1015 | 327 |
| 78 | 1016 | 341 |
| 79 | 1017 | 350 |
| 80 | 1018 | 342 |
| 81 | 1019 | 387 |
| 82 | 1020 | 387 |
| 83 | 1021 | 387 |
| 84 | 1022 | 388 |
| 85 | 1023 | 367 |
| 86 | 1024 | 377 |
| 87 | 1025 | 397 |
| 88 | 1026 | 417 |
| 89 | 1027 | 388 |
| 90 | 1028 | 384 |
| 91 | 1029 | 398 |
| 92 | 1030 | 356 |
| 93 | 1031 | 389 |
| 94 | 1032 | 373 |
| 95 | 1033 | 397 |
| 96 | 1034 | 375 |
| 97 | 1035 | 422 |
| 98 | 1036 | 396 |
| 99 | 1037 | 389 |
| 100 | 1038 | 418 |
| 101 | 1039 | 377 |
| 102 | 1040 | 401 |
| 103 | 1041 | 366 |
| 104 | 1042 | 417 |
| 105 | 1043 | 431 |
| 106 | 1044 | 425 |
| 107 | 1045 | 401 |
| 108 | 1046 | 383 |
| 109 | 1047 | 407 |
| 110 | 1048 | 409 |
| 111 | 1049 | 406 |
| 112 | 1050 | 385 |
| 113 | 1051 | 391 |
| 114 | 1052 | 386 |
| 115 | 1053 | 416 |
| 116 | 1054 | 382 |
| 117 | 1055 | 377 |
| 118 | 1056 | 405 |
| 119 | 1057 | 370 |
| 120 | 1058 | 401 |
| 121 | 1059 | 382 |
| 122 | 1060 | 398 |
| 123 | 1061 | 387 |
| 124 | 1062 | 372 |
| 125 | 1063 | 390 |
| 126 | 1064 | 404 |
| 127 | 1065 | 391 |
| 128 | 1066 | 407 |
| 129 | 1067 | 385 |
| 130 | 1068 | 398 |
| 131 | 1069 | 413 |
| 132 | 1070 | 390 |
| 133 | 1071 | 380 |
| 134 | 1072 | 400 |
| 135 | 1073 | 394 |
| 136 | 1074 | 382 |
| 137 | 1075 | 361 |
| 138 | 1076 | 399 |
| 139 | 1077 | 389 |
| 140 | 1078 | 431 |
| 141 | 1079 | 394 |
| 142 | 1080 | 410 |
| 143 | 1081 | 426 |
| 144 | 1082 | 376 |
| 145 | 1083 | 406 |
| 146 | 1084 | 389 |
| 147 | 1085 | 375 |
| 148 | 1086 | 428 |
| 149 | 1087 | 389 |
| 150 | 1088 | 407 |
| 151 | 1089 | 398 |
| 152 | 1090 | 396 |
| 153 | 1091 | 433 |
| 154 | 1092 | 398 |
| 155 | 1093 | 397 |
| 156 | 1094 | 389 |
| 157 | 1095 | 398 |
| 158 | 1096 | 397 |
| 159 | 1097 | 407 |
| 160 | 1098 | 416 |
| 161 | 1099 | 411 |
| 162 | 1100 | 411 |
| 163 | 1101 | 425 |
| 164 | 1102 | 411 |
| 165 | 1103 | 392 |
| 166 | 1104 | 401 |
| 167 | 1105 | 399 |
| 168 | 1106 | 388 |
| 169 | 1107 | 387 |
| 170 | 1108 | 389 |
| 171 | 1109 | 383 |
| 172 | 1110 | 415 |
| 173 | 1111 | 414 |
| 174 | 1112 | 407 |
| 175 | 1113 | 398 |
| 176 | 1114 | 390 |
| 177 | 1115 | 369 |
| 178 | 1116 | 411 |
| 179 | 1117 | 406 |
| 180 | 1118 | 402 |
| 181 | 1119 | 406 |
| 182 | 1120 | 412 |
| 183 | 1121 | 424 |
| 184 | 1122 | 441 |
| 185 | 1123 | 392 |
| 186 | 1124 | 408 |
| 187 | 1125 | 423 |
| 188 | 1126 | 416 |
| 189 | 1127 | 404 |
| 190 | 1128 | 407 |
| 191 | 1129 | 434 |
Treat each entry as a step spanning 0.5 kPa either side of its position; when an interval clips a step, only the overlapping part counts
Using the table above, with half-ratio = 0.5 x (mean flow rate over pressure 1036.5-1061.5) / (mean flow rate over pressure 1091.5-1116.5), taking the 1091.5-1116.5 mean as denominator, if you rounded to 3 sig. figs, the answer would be 0.495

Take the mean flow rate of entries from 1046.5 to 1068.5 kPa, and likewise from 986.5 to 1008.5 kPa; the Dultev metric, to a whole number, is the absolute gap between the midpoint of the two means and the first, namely 10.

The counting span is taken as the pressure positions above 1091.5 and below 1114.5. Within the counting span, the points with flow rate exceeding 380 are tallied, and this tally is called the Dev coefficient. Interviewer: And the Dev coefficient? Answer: 23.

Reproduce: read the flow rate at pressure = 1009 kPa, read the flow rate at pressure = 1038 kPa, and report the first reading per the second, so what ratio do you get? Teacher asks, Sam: 0.65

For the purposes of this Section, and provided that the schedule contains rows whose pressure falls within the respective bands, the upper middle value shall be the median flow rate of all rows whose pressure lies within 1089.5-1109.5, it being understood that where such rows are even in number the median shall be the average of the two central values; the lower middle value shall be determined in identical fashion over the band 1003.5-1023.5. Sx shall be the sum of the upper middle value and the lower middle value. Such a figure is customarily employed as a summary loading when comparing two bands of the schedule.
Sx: 725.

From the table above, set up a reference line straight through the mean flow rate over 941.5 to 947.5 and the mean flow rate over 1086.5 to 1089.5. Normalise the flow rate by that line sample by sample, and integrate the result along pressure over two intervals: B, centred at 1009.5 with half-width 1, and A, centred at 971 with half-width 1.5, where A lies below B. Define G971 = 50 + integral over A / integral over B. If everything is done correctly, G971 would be 51.9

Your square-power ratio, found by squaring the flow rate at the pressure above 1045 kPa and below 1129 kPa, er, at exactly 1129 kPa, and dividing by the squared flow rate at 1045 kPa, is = 1.17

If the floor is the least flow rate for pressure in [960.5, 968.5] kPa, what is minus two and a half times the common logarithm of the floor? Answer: -6.38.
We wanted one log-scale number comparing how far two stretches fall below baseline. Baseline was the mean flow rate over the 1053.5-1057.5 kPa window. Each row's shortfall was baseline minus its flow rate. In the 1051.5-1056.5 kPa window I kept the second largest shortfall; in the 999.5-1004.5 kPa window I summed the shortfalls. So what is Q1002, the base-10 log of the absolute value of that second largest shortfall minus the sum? 1.60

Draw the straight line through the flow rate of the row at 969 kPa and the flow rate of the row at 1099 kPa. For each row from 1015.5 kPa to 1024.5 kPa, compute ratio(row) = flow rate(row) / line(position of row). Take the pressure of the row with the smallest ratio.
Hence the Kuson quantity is 1016 kPa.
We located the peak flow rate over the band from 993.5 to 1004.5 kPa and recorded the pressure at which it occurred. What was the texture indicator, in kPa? 1003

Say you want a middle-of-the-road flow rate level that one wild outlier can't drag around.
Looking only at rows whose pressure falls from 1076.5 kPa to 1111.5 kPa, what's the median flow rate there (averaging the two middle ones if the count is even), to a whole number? 398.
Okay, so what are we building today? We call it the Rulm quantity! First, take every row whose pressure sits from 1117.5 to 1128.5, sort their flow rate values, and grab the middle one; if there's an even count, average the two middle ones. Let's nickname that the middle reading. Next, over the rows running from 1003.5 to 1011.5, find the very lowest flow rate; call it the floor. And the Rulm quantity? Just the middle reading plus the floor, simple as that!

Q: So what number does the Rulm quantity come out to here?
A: 679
